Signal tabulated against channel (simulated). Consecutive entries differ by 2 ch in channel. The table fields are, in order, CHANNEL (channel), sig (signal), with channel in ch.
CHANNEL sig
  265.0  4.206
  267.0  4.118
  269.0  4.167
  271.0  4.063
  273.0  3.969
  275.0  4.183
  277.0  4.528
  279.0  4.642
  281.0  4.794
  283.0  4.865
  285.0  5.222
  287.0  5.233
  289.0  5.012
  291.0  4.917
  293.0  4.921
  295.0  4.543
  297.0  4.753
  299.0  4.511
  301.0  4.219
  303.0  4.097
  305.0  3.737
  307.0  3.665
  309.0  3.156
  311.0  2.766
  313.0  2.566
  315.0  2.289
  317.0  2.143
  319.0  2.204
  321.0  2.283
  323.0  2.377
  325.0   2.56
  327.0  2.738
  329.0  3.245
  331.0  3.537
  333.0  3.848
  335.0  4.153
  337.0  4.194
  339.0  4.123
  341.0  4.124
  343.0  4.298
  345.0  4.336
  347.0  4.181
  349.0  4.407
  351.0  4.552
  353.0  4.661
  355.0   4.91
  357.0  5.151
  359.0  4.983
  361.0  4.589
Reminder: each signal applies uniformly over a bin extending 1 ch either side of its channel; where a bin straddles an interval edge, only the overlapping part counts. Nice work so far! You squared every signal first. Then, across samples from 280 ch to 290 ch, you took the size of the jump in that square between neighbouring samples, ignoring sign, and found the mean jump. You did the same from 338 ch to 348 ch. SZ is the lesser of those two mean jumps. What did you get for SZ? 0.78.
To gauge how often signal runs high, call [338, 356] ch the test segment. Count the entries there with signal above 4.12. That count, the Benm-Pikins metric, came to 9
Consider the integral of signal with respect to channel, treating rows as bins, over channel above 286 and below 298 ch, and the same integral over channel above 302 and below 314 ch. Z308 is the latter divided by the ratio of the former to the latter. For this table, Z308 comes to 27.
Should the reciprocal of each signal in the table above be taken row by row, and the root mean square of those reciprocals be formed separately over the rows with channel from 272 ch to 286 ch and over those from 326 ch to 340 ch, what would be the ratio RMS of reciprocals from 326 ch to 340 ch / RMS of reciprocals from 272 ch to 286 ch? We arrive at 1.3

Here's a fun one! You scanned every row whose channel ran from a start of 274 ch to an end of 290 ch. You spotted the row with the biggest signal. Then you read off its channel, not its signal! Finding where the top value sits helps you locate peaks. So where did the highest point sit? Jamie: 287.0 ch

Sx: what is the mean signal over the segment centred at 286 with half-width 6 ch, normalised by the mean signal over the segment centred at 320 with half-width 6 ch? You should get 2.17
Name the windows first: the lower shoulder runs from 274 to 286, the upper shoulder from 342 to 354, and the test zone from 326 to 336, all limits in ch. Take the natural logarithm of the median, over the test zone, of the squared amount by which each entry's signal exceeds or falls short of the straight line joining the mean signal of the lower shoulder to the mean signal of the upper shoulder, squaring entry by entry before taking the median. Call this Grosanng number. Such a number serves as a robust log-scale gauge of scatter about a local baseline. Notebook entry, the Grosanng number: -0.1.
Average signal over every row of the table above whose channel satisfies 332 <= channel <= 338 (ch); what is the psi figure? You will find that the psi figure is 4.1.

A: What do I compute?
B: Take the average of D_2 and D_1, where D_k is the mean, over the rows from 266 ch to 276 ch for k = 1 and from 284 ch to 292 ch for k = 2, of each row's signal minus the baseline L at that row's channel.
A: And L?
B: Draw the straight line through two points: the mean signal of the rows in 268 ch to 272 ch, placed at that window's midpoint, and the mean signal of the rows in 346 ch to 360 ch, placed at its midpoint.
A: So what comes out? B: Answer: 0.42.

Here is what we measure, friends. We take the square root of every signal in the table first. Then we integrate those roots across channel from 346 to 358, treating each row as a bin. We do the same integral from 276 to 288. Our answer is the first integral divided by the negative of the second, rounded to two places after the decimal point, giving -0.98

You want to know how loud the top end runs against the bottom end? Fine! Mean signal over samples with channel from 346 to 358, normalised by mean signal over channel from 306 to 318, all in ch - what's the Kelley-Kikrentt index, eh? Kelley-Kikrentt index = 1.68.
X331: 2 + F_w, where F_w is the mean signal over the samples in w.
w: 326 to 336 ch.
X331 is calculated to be 5.50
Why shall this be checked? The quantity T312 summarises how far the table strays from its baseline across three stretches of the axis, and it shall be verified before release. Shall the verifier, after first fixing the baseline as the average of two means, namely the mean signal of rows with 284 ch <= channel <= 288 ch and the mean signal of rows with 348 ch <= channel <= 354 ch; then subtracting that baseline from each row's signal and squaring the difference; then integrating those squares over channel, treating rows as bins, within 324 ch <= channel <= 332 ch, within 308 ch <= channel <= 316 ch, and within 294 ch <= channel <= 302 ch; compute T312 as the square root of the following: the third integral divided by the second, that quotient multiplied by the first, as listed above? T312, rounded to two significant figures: 1.0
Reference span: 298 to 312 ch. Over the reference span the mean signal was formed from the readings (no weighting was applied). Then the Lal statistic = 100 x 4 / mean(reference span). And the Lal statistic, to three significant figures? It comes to 107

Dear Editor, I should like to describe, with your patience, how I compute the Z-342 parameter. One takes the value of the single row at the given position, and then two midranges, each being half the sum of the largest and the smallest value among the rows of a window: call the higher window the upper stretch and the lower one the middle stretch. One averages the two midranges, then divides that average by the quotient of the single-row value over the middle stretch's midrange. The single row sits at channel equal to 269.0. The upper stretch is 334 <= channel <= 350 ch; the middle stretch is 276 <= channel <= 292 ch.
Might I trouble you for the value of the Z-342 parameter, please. 5.4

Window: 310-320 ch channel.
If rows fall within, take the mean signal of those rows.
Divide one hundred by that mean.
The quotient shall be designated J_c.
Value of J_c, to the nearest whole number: 42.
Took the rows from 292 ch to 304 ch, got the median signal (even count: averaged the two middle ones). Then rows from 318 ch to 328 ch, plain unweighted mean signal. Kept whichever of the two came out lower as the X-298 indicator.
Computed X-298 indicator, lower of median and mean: 2.4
